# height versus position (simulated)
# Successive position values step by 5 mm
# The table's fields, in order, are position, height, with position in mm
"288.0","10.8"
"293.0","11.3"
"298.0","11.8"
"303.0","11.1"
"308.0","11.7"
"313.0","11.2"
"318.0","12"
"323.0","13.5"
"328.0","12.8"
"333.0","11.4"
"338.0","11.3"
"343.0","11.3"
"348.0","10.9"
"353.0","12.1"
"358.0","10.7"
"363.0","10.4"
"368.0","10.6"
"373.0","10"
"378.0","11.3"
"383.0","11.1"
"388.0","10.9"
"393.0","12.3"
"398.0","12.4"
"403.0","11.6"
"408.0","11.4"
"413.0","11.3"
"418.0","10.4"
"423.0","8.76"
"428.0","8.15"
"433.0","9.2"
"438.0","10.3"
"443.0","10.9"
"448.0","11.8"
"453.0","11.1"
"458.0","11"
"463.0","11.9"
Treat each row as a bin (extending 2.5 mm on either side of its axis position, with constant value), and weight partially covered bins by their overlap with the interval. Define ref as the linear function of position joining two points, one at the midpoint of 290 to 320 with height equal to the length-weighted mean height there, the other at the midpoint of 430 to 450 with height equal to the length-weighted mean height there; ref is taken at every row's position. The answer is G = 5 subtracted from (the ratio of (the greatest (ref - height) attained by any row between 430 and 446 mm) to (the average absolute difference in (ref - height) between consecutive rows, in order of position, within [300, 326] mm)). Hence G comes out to -3.5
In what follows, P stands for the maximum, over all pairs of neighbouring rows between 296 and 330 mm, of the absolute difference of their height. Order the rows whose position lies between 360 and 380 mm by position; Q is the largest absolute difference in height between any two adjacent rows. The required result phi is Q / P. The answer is 0.87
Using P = 1.50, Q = 1.3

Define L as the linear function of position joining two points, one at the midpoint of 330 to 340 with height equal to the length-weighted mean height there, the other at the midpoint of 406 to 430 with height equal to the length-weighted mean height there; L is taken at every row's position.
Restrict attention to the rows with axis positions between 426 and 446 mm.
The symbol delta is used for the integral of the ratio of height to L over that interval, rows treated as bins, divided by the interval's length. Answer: 1.00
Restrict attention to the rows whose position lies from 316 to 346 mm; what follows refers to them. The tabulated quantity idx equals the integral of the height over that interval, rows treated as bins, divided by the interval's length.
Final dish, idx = 12.0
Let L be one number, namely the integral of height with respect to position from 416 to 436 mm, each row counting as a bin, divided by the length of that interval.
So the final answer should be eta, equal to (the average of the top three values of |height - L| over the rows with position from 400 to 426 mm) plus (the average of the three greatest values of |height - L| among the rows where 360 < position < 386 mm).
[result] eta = 4.2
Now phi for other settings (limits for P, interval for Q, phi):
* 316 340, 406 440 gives 1.09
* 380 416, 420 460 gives 0.79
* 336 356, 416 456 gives 1.37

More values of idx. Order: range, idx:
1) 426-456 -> 10.3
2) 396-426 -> 10.9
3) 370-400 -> 11.3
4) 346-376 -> 10.8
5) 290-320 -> 11.5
